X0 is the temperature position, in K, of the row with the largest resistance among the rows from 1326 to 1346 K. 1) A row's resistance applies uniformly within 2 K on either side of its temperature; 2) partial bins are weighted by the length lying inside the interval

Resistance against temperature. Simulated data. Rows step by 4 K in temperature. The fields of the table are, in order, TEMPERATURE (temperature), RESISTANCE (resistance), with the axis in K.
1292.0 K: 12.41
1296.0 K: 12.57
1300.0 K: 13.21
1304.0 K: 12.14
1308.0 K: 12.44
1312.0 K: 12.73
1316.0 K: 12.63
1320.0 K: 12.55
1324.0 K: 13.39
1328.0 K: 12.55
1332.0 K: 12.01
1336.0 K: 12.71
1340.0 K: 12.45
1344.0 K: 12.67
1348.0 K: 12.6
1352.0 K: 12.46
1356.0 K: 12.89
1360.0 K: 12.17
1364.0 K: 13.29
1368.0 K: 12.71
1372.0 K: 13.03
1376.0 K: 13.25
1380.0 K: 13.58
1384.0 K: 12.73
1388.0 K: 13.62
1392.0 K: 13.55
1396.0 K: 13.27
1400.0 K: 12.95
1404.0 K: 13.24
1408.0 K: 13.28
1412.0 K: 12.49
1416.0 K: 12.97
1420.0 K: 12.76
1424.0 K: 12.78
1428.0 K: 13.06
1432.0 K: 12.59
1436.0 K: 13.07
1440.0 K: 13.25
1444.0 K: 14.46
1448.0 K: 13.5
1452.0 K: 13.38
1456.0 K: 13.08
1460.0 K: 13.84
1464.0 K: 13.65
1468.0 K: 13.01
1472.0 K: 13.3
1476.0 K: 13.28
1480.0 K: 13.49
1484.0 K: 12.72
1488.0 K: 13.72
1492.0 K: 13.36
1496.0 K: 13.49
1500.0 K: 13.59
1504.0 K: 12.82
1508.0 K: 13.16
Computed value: 1336.0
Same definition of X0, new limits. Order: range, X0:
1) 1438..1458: 1444.0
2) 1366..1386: 1380.0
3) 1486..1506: 1488.0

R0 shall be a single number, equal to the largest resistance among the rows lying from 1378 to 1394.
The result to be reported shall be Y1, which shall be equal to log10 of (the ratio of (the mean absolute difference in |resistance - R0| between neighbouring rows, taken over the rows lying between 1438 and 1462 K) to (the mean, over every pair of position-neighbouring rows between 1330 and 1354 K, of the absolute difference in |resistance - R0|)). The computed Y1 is 0.1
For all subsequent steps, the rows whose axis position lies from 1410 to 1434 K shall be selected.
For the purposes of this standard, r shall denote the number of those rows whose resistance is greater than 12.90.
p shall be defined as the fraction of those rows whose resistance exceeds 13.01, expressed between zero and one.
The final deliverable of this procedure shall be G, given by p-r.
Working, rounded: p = 0.2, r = 2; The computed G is -1.8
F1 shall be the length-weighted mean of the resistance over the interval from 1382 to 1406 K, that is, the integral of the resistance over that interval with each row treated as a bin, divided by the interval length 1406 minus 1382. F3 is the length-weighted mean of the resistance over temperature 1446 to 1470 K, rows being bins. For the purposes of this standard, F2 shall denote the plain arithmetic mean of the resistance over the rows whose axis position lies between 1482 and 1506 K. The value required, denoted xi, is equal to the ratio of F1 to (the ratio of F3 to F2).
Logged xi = 13.1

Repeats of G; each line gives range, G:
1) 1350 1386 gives -3.6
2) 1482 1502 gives -3.2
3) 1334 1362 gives 0.0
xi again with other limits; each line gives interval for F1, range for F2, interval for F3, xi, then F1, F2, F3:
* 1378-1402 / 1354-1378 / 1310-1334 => 13.5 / 13.3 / 12.9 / 12.6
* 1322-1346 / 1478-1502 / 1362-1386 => 12.9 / 12.6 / 13.4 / 13.1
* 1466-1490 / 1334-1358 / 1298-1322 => 13.3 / 13.3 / 12.6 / 12.6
